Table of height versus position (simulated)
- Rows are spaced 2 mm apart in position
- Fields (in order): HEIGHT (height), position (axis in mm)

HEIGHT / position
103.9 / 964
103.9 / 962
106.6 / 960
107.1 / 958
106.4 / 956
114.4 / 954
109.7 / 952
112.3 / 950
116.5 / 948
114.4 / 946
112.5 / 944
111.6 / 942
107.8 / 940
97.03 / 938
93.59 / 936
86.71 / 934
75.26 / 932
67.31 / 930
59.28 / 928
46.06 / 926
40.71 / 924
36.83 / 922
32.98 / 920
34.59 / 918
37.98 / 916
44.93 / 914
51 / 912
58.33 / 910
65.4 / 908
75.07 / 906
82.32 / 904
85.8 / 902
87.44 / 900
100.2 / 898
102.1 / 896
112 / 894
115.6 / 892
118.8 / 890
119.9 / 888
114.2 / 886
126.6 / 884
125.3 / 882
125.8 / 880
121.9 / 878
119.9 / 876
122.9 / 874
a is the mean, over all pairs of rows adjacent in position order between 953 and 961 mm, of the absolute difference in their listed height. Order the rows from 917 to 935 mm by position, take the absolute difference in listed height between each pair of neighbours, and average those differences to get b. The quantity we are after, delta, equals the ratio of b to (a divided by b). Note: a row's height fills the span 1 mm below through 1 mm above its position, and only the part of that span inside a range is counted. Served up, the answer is 16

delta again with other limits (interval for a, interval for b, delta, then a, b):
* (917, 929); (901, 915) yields 8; 5.6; 6.8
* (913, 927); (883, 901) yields 10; 4.2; 6.3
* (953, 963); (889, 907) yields 10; 3.0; 5.5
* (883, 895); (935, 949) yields 3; 5.2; 3.8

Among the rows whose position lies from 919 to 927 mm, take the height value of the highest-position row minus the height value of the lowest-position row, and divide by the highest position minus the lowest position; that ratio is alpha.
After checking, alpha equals 2.2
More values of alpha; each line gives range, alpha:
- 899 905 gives -1.3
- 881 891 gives -0.8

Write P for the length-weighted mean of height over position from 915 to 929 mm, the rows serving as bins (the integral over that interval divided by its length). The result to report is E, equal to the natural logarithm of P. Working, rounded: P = 41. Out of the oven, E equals 3.7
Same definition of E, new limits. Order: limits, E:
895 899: 4.6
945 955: 4.7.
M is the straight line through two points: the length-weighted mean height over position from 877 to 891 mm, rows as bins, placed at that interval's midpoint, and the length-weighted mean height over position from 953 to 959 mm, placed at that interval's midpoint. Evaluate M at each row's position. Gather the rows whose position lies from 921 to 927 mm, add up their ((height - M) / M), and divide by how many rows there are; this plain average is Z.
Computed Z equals -0.6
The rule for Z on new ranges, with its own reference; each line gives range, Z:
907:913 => -0.5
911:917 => -0.6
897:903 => -0.2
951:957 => 0.0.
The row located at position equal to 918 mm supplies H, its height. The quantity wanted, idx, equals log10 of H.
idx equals 1.54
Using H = 34.59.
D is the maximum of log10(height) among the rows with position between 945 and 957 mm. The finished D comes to 2.07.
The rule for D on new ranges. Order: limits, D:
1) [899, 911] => 1.94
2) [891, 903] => 2.06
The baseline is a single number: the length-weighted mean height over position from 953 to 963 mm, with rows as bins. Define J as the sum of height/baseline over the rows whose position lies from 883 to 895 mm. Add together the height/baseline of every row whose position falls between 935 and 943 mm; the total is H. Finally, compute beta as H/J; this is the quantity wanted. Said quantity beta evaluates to 0.58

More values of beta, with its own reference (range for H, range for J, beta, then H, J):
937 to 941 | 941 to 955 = 0.26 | 1.9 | 7.3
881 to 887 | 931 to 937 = 1.43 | 3.4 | 2.4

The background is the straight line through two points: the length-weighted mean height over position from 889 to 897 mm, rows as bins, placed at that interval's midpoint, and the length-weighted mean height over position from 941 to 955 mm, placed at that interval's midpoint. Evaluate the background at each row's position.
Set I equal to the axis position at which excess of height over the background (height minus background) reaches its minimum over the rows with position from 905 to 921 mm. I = 920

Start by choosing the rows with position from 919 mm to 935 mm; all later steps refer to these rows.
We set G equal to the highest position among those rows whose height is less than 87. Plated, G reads 934 mm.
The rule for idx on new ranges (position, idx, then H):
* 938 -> 1.99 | 97.03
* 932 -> 1.88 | 75.26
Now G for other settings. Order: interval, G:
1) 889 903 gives 902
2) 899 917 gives 916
